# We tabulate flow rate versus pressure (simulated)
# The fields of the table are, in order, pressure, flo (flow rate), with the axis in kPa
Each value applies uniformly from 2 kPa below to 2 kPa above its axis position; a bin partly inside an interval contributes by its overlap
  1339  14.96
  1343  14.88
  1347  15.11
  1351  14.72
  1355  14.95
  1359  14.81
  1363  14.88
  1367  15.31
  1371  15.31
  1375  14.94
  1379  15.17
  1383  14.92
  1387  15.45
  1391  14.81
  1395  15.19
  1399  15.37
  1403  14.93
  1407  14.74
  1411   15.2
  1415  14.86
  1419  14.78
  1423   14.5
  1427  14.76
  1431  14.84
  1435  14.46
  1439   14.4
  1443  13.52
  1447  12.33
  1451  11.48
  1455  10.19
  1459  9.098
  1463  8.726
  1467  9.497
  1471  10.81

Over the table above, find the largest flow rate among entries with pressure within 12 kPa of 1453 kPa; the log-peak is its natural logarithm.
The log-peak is 2.604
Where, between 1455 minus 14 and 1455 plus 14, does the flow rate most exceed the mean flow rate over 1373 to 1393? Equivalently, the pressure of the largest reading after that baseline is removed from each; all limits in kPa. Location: 1443 kPa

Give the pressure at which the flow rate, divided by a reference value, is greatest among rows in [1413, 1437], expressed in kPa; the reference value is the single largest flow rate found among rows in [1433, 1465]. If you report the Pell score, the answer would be 1415 kPa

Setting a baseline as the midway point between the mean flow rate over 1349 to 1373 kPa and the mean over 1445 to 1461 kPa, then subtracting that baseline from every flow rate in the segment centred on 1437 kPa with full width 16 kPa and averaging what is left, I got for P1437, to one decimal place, 1.4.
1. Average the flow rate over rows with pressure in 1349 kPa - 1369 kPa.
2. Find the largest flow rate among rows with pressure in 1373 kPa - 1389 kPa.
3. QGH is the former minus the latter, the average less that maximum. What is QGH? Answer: -0.5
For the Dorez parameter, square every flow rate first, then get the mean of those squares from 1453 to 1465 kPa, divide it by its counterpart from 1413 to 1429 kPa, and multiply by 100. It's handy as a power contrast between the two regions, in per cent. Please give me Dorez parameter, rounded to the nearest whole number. 40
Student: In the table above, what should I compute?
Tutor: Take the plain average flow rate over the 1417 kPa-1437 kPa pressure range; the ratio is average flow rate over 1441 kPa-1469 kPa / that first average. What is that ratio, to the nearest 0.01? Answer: 0.73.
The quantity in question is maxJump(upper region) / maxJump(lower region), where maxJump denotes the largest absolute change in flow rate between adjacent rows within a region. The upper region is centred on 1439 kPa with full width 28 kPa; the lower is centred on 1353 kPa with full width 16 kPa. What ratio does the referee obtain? 3.1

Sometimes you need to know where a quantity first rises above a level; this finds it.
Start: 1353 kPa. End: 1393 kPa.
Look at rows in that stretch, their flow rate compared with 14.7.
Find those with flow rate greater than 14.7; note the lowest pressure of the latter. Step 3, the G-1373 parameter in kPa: 1355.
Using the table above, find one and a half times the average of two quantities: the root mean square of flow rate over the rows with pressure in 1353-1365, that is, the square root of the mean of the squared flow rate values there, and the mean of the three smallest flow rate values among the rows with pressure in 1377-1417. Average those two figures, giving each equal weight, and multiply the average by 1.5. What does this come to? 22.3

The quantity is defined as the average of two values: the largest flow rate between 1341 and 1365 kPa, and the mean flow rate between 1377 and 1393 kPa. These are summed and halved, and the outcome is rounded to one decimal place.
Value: 15.1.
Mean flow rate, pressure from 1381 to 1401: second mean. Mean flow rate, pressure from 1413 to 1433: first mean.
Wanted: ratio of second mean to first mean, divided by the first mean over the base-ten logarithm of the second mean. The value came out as 0.082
